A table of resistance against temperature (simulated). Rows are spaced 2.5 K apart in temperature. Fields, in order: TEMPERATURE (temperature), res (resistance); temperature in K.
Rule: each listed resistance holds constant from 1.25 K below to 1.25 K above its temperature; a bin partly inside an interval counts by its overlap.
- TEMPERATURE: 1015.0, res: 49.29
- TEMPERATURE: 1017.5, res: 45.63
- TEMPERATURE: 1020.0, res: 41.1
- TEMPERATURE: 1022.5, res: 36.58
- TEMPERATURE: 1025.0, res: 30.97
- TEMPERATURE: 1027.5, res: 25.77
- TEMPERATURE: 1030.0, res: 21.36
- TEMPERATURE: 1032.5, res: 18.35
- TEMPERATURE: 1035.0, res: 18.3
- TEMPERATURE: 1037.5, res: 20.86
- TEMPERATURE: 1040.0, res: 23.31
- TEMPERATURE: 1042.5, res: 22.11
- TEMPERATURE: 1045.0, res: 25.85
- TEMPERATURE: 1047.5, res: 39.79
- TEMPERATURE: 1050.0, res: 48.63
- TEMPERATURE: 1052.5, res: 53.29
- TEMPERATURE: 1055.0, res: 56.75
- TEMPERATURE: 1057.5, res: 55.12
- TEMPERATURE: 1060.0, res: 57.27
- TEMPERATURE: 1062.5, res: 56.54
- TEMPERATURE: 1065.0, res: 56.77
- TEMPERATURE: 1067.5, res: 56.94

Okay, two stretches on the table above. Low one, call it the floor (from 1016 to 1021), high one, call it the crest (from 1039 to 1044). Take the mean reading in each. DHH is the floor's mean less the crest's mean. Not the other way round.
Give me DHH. 21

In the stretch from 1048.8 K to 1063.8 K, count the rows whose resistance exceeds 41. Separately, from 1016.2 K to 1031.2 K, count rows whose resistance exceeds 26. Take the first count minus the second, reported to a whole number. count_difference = 2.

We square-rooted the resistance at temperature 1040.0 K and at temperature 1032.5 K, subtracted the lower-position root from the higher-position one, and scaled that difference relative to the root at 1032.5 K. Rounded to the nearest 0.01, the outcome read 0.13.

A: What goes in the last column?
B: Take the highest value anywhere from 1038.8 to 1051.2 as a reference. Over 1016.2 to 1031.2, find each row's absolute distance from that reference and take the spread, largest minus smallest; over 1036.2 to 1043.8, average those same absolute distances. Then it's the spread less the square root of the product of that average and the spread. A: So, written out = -1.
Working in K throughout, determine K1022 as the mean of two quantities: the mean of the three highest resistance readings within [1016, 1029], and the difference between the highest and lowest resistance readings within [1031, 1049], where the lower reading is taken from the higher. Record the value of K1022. 31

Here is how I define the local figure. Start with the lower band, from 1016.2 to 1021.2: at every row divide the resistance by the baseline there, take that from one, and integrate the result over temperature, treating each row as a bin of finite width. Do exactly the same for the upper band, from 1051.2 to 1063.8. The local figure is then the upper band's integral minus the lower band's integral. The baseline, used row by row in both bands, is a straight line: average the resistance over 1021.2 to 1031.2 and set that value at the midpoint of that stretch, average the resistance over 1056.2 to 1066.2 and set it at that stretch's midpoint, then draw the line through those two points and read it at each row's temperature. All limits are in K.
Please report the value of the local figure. 4.0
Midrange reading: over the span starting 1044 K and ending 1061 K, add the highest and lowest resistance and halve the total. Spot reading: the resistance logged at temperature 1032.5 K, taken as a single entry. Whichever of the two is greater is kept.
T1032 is 42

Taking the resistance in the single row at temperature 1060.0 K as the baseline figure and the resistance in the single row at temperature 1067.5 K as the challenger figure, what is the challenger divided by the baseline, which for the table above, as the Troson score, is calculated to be 1.0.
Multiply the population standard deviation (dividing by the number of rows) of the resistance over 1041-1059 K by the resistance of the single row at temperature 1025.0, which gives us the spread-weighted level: 408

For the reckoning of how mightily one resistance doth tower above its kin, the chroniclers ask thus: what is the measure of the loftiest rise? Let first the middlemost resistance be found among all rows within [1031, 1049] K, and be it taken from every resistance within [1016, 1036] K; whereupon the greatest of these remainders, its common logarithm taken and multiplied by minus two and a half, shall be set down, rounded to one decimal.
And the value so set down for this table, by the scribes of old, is -3.4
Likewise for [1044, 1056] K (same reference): -3.8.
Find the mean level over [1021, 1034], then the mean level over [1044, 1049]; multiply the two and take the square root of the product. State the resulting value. 30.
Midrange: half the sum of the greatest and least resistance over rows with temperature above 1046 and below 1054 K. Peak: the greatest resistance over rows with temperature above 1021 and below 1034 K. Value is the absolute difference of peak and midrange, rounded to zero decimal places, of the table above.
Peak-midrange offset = 10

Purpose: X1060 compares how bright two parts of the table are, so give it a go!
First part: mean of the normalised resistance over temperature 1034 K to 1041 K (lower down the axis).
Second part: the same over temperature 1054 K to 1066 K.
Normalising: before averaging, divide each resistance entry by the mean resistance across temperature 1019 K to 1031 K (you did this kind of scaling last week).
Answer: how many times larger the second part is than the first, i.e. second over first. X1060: 2.71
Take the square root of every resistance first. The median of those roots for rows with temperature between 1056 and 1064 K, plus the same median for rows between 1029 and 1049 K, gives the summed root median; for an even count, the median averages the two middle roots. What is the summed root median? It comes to 12.2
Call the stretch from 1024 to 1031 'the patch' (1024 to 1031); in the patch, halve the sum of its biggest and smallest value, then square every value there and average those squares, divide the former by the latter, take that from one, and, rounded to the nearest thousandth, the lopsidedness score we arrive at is 0.962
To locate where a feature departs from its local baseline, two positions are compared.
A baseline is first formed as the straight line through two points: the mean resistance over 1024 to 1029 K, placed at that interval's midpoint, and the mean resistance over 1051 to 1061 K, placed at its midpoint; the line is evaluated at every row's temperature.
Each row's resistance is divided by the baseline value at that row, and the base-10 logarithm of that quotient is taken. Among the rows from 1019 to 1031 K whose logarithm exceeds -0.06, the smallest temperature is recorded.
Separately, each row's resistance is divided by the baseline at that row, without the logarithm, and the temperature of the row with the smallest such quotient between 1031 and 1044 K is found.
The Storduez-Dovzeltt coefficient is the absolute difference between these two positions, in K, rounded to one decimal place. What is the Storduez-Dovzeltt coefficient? 15.0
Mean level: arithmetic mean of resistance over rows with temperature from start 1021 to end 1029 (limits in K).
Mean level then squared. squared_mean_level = 968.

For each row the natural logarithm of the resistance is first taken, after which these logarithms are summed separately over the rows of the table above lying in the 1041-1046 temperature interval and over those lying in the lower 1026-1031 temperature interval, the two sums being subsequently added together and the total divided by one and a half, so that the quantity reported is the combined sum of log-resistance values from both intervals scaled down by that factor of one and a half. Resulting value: 8.4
